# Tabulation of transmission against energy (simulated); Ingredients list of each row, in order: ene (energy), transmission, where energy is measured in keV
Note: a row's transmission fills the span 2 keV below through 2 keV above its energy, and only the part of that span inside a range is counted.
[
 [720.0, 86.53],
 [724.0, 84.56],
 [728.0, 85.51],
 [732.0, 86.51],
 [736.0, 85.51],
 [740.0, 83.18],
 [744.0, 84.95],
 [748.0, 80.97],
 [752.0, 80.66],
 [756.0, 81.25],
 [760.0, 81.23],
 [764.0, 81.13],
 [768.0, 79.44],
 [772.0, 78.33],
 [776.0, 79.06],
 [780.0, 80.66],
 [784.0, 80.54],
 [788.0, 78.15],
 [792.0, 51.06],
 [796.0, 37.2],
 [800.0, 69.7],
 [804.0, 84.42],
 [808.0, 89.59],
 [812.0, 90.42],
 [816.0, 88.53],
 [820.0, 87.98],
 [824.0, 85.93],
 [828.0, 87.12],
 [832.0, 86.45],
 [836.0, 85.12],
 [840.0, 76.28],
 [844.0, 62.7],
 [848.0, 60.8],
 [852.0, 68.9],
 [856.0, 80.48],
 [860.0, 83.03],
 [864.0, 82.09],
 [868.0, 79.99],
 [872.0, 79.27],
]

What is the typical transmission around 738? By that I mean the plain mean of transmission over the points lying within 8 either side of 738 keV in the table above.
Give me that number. 85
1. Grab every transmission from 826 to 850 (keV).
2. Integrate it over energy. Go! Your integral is 1834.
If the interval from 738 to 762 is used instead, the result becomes 1969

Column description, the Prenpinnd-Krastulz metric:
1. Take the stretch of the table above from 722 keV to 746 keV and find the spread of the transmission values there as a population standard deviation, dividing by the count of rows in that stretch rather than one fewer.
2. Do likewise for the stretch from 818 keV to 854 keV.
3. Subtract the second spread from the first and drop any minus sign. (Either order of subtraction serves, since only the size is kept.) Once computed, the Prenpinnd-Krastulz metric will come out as 9.4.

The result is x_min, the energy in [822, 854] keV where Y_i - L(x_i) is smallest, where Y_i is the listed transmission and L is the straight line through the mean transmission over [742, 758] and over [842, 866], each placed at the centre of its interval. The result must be 848.0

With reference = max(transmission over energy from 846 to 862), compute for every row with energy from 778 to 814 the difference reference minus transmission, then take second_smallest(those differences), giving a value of -6.6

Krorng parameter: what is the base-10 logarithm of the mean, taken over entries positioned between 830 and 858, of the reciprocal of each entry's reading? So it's -1.86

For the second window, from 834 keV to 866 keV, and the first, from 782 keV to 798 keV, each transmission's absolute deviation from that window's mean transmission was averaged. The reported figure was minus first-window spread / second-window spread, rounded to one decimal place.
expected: -2.2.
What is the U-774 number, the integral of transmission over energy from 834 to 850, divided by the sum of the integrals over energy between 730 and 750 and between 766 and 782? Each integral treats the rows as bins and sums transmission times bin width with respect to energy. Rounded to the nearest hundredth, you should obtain 0.39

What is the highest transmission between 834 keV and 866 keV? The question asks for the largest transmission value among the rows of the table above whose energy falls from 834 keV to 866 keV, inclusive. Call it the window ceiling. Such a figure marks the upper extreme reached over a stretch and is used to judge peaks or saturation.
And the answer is 85.12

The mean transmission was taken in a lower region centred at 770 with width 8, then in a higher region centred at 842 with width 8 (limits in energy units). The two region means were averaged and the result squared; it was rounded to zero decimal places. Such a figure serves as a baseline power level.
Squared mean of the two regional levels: 5504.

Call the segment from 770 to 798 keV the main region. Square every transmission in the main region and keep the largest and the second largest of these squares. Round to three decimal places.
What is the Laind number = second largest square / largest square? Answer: 0.997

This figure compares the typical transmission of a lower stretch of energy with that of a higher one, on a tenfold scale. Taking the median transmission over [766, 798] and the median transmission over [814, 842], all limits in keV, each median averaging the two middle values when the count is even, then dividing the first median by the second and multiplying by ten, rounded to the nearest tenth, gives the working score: 9.1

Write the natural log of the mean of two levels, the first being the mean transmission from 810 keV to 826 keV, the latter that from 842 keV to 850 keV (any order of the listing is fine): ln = 4.317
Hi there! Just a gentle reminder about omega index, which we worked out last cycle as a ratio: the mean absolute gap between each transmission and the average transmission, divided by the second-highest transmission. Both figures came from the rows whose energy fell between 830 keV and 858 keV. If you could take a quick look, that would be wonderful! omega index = 0.10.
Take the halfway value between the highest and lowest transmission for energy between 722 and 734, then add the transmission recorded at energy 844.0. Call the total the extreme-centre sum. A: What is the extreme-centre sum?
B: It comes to 148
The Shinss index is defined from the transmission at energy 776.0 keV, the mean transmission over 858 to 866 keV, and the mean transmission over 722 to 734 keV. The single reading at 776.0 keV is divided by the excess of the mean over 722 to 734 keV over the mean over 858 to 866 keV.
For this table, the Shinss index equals 27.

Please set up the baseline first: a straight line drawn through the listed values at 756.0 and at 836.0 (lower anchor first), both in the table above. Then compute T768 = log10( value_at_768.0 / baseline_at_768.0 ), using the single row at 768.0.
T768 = -0.013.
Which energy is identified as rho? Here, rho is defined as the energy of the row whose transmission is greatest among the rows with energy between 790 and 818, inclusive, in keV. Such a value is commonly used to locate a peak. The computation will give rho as 812.0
